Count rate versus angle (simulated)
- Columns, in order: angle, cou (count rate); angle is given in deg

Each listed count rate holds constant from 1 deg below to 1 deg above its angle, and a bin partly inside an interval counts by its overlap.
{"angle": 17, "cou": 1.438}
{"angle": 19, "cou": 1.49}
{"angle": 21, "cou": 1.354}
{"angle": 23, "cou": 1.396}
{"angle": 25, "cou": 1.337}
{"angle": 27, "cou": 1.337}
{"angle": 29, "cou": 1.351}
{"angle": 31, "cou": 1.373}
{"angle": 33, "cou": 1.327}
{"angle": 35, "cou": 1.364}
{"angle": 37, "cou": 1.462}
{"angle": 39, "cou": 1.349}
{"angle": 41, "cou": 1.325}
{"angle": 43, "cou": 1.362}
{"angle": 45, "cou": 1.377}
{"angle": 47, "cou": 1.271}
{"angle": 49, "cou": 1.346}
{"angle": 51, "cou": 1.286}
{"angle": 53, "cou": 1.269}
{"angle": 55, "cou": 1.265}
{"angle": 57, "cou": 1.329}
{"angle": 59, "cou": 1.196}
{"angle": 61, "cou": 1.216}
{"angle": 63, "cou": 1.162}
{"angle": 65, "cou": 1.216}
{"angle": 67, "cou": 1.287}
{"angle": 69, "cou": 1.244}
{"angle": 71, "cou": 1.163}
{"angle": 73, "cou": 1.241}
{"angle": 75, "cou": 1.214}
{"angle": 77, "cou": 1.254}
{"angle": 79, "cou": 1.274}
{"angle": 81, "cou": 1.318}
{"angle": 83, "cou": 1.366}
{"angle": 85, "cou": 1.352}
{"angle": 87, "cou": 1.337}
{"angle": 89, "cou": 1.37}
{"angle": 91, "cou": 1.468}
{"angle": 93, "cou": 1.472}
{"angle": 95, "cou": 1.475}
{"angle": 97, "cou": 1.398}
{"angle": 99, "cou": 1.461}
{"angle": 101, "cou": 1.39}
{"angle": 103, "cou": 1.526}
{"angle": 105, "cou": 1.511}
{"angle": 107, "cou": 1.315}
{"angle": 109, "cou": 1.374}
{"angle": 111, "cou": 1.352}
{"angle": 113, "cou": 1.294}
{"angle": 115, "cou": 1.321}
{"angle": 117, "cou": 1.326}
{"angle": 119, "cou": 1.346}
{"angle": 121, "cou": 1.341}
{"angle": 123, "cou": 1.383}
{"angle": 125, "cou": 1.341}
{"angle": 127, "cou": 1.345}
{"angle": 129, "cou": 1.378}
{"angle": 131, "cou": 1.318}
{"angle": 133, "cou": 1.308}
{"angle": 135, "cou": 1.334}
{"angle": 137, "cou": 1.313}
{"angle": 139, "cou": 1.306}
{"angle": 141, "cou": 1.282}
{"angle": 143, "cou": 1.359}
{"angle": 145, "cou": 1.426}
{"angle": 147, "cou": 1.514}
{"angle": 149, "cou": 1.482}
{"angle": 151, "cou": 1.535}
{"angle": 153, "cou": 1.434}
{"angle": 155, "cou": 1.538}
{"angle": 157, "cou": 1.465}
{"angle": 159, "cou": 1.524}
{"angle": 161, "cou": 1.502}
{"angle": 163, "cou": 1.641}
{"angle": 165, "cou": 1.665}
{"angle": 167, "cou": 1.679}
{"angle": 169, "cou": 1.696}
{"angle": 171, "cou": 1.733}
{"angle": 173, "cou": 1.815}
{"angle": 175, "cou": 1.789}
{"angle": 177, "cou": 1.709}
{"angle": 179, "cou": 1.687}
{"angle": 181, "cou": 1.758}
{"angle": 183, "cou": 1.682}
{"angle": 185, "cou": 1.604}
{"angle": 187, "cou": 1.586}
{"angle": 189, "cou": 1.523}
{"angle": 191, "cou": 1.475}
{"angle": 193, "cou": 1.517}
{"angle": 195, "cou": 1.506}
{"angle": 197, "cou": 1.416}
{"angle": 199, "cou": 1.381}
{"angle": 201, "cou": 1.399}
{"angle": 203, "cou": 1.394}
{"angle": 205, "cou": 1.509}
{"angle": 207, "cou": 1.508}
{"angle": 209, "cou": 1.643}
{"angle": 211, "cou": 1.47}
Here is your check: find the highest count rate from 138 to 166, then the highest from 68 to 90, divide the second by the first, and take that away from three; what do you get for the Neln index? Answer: 2.18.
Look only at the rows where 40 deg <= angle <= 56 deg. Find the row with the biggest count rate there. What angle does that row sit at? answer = 45 deg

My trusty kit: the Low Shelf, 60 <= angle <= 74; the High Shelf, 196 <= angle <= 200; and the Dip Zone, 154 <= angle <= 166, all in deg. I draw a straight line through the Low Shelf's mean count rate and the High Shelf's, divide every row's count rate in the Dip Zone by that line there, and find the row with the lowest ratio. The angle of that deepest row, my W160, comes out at 157 deg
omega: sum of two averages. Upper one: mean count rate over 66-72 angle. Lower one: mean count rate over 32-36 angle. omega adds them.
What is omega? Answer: 2.58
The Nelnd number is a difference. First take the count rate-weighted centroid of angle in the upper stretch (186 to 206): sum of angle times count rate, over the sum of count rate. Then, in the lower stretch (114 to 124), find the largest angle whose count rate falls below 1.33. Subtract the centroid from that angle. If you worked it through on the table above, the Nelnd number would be -78.8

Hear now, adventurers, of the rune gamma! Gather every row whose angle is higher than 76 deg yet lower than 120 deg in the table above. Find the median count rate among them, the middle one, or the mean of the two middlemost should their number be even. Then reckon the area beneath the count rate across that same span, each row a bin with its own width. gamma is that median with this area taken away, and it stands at -59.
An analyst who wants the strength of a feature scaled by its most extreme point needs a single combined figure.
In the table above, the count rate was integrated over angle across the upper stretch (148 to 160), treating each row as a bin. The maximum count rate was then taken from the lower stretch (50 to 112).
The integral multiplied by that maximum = 27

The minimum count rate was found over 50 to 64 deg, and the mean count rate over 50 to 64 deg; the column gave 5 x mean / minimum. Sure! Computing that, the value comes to 5.36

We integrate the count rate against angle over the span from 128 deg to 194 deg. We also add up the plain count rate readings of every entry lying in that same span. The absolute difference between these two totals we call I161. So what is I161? 51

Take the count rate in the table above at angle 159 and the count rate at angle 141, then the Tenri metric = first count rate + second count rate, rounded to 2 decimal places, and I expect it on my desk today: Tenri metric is 2.81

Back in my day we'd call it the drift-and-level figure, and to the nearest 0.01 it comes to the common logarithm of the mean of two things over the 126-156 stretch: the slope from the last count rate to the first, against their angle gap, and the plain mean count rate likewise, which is -0.16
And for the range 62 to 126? -0.17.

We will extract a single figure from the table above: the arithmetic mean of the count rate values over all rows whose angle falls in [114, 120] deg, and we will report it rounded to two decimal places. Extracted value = 1.33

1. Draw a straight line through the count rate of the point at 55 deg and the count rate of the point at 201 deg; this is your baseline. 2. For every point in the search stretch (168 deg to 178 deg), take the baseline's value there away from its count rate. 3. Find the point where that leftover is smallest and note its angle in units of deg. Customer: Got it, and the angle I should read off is 169 deg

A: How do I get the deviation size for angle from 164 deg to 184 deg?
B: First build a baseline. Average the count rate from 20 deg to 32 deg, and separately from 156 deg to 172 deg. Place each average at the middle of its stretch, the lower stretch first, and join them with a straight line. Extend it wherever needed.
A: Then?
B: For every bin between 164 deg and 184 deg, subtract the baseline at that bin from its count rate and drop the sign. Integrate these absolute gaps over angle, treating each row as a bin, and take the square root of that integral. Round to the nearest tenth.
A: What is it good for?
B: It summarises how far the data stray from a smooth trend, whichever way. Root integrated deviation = 1.3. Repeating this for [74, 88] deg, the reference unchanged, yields 1.5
